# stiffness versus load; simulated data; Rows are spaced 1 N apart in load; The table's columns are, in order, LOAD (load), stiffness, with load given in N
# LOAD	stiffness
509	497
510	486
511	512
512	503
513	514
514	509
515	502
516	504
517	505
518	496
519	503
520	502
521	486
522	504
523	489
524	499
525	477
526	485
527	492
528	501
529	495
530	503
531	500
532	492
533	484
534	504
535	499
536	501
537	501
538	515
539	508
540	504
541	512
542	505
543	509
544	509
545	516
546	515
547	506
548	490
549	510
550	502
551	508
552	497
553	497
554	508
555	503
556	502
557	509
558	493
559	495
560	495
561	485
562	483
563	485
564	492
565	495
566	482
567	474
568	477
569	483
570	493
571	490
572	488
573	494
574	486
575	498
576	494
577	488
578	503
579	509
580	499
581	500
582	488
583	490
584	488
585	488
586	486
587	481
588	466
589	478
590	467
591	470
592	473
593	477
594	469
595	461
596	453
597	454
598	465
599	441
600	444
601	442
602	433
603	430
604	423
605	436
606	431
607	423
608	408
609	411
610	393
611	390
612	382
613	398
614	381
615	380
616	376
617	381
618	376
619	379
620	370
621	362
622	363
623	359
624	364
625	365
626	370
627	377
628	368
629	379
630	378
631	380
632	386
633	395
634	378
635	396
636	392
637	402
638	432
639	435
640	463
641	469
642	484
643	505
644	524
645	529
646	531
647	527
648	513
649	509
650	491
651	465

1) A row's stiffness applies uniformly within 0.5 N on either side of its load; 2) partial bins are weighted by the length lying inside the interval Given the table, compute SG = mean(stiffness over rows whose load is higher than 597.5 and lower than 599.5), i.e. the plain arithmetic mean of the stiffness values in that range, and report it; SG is 453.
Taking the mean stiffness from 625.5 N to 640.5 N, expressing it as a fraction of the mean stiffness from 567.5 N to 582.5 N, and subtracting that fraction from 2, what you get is 1.20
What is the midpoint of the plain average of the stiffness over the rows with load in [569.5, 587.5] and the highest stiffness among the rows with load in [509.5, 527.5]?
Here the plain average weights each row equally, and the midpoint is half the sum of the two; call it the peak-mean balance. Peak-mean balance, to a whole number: 503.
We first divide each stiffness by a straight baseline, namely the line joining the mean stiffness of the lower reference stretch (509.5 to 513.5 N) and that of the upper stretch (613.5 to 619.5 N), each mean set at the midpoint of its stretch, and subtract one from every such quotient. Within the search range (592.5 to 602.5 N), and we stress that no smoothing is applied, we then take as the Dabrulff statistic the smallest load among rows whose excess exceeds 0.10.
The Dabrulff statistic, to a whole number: 593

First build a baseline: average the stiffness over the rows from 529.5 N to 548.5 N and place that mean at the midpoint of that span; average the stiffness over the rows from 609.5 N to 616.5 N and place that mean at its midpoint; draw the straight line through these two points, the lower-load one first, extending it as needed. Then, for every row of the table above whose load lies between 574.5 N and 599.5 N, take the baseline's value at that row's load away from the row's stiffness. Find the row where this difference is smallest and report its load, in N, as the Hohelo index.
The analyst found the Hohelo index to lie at 599 N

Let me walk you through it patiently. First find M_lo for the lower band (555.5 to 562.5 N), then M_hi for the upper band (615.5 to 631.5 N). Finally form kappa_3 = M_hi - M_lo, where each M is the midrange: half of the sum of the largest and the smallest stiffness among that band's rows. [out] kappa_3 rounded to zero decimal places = -126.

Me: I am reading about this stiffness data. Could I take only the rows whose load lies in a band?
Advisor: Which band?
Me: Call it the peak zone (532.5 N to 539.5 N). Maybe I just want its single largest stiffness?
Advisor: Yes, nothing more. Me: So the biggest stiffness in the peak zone 515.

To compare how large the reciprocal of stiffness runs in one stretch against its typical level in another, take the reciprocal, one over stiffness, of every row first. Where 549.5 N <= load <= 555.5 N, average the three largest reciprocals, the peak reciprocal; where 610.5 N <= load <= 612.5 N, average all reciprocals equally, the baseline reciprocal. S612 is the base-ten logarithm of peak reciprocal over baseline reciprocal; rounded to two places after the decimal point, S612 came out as -0.11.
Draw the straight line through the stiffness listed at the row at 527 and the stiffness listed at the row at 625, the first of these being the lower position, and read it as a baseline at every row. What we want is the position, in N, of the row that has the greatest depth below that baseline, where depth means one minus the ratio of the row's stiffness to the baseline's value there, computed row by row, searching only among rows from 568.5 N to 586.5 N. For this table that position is 569 N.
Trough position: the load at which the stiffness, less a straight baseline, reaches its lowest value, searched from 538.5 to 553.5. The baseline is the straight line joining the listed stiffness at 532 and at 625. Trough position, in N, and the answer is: 548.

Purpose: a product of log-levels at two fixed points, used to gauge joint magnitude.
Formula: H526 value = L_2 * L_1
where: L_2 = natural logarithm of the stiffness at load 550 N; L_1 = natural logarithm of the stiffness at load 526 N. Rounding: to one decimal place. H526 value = 38.5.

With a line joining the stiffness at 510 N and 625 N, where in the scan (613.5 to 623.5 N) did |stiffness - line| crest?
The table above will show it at 623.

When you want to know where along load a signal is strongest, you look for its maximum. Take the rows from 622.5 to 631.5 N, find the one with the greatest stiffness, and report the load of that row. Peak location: 631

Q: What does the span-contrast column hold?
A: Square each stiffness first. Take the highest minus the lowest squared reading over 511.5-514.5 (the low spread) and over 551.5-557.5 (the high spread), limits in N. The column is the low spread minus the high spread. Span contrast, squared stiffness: -885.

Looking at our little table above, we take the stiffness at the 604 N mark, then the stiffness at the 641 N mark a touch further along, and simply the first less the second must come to -46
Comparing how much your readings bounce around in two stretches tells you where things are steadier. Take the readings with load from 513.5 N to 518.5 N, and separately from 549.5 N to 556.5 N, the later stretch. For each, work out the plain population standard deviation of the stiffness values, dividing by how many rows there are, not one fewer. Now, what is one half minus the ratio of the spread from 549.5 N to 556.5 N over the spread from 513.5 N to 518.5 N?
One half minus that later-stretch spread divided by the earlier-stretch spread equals -0.5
